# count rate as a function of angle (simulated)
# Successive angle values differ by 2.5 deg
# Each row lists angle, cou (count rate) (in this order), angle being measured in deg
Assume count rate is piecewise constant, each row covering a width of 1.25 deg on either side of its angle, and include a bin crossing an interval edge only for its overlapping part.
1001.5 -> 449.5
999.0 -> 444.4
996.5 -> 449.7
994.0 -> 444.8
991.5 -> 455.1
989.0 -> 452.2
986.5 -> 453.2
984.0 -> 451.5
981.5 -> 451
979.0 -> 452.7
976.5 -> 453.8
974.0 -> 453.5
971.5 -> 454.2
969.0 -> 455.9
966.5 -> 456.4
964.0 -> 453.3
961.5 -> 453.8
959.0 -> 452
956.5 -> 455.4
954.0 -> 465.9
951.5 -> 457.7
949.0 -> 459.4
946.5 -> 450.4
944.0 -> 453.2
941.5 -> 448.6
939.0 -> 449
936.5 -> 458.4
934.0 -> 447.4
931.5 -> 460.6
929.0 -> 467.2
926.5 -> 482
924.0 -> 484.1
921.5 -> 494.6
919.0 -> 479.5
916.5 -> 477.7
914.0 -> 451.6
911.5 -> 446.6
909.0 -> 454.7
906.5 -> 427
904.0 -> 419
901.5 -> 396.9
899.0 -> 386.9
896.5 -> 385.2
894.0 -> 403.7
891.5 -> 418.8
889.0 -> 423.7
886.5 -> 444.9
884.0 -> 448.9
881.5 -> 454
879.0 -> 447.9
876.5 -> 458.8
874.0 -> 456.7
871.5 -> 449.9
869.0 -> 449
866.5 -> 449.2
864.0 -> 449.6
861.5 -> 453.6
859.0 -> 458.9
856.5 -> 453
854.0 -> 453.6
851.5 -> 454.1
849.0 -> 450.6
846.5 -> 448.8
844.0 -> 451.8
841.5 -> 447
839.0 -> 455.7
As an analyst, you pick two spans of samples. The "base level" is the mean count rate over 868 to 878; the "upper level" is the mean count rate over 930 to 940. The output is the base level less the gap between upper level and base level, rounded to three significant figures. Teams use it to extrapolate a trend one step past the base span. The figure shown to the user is 453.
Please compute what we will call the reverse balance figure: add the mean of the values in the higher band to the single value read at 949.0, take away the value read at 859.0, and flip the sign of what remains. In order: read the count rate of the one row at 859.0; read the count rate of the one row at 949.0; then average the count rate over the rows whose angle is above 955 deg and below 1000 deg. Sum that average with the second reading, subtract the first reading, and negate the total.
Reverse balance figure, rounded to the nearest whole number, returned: -453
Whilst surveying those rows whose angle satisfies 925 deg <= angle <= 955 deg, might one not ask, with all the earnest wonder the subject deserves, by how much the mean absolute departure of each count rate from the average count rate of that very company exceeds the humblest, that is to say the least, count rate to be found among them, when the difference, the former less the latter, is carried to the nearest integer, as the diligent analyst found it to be -440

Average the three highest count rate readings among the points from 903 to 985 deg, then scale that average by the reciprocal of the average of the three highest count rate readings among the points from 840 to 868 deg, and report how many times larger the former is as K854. 1.069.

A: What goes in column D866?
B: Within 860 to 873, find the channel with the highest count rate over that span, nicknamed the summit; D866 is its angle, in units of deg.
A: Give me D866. 861.5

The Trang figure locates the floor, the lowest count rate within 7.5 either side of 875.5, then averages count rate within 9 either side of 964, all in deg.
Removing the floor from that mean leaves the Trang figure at 7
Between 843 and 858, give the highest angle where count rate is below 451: 849.0 deg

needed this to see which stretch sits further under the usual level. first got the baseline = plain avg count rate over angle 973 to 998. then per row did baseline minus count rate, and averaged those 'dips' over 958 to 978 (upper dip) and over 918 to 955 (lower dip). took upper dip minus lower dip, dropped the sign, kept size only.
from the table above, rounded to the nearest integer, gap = 10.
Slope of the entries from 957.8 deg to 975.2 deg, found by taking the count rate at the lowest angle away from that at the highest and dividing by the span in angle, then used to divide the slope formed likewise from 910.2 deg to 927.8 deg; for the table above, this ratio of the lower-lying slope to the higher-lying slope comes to 24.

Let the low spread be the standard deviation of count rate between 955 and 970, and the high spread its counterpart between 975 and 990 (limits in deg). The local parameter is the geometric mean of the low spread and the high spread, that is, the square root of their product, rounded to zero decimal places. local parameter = 1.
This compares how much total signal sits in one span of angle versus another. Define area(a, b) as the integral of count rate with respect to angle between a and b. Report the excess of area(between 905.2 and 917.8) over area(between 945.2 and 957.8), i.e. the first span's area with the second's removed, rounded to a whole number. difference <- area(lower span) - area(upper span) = -78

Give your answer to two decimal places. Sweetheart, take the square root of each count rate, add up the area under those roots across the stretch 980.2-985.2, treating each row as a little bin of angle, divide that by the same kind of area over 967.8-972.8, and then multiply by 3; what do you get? 2.99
